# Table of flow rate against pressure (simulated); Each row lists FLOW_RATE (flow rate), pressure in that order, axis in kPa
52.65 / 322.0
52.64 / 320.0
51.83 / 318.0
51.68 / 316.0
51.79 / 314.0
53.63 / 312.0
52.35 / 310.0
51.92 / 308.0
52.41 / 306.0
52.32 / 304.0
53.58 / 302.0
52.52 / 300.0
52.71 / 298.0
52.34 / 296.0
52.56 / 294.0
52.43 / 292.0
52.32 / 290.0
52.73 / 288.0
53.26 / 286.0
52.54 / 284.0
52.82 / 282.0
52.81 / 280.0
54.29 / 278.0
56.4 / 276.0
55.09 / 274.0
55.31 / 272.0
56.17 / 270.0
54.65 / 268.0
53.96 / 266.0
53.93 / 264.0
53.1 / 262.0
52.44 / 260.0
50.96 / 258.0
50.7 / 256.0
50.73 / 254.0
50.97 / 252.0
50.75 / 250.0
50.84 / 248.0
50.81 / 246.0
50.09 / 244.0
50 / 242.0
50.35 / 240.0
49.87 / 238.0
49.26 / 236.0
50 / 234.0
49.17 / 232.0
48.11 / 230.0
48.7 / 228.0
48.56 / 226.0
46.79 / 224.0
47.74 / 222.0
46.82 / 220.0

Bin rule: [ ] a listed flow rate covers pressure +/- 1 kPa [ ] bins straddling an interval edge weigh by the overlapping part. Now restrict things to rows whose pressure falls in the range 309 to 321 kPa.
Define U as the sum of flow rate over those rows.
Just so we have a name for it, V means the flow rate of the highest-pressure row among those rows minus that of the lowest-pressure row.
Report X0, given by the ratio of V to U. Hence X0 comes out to 0.0009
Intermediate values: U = 314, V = 0.29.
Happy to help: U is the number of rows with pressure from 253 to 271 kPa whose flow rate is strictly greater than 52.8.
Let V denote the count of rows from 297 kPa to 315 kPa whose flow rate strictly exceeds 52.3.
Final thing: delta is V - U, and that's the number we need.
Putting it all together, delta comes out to 2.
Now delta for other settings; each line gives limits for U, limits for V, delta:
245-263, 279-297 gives 8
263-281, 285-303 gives 0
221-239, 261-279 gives 9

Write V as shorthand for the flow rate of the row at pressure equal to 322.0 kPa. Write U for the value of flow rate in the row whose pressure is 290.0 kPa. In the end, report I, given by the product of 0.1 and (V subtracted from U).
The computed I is -0.03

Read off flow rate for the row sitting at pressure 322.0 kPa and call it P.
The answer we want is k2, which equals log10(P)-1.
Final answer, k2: 0.72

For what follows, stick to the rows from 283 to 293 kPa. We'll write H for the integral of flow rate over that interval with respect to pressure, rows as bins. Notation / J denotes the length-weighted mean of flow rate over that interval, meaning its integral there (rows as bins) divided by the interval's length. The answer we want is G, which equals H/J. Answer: 10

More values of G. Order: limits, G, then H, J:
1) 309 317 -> 8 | 419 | 52.4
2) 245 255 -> 10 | 508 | 50.8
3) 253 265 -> 12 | 624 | 52.0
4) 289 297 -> 8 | 419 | 52.4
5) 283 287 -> 4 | 212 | 52.9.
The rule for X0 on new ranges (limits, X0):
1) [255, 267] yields 0.0103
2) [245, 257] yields -0.0004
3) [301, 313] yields 0.0002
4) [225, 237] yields 0.0024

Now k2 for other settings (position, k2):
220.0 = 0.67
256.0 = 0.71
